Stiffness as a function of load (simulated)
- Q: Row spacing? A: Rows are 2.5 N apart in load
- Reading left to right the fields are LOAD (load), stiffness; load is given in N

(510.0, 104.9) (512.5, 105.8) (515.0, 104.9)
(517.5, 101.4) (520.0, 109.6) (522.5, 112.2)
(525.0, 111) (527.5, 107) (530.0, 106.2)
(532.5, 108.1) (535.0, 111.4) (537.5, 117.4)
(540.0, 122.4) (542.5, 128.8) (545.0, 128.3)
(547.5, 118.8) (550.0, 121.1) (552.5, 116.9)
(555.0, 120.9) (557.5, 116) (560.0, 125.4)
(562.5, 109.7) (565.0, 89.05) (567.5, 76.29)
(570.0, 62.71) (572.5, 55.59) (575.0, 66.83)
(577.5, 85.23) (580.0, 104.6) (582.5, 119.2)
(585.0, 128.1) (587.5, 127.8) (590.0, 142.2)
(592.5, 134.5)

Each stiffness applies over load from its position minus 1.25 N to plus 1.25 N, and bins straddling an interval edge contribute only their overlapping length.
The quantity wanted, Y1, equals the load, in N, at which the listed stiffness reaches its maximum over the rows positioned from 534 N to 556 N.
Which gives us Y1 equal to 542.5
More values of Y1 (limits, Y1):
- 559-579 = 560.0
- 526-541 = 540.0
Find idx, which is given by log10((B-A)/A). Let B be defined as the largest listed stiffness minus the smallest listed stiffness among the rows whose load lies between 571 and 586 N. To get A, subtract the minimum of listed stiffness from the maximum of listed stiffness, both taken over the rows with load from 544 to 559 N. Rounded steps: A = 12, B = 73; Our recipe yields 0.7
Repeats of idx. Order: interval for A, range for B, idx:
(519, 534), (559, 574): 1.0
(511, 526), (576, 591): 0.6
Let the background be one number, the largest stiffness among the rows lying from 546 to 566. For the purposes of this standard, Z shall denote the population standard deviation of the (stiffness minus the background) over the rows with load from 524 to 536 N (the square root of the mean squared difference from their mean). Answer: 2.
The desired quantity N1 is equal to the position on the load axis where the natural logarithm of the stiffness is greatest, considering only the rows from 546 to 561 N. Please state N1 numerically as 560.0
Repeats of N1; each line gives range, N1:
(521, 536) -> 522.5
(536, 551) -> 542.5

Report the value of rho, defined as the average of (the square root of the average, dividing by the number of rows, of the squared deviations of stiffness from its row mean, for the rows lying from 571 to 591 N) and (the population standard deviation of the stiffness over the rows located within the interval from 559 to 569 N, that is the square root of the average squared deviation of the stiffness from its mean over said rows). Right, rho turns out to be 24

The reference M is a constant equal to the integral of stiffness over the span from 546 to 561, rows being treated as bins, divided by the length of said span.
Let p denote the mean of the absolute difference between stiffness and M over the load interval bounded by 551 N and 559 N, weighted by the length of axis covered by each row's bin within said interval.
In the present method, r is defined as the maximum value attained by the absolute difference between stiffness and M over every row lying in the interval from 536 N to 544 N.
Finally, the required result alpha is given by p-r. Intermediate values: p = 3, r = 9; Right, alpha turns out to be -6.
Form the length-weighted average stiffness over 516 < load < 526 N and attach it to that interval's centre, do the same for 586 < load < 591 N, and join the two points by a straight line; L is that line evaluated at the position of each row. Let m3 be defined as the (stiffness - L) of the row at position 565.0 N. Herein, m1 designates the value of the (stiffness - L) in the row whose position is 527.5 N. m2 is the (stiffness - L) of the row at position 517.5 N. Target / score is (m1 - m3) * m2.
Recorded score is -183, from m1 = -3.9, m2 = -6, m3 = -36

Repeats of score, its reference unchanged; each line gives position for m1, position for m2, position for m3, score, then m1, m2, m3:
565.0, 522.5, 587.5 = -97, -36.2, 3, -6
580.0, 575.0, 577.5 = -1147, -26.4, -62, -45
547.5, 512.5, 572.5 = 48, 0.2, 1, -73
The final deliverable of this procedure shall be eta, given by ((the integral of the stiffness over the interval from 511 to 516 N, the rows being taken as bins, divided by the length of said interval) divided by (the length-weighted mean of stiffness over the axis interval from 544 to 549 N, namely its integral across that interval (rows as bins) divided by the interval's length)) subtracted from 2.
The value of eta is 1.14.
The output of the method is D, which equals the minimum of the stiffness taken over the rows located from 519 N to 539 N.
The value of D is 106.2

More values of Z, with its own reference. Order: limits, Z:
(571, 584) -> 23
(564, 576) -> 12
